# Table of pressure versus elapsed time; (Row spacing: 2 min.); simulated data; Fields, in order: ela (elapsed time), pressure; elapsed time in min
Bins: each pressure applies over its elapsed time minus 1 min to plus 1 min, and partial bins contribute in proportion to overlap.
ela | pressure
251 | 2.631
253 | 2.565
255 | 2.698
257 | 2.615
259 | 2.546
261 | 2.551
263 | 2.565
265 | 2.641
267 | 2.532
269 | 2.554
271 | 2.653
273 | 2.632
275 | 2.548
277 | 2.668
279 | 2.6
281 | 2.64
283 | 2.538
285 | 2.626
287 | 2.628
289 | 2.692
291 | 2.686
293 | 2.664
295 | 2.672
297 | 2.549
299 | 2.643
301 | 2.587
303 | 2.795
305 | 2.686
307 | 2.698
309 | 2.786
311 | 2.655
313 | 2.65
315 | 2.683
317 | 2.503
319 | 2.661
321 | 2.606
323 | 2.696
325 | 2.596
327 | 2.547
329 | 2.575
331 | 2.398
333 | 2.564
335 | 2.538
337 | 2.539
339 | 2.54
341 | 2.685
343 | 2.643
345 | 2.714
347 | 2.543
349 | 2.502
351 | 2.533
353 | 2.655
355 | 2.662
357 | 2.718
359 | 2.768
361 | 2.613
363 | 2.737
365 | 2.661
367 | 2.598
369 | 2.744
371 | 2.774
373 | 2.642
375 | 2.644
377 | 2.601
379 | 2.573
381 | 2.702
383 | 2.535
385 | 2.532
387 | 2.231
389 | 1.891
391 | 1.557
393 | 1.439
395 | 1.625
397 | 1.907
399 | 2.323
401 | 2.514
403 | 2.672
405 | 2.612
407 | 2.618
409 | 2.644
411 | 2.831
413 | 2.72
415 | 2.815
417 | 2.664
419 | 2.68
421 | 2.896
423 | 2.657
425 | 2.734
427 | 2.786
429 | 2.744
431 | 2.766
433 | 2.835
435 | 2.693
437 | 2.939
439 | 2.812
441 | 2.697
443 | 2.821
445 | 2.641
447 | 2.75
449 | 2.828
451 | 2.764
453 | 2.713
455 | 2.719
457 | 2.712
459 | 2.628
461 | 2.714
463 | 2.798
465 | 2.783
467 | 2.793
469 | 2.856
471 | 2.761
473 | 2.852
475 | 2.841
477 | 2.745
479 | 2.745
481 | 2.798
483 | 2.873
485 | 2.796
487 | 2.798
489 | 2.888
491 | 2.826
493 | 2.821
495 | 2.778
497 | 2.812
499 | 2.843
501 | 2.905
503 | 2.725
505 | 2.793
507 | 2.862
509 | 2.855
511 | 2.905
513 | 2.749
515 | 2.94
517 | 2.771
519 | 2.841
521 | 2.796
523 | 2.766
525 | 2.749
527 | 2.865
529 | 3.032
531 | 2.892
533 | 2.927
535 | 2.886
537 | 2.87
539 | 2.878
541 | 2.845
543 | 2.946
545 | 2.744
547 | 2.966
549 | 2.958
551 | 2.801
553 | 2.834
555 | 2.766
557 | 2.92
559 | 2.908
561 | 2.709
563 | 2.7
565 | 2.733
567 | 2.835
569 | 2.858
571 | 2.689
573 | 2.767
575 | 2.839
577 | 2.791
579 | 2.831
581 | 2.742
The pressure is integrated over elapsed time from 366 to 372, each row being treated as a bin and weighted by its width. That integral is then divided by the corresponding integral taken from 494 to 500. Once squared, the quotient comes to 0.93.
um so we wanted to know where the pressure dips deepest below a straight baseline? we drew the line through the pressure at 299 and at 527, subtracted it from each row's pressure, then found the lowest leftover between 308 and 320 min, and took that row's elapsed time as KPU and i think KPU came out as 317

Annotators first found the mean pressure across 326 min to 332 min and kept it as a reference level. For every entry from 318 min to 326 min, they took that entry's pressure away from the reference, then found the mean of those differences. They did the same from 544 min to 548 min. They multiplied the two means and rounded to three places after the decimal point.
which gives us 0.046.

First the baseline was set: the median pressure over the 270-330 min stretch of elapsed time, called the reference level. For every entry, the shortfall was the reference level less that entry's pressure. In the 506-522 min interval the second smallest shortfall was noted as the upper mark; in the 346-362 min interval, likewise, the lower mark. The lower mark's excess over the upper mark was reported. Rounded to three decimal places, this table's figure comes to 0.187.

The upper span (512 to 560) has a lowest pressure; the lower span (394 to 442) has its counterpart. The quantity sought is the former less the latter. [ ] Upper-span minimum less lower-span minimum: 1.12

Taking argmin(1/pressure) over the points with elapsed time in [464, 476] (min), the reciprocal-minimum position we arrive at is 469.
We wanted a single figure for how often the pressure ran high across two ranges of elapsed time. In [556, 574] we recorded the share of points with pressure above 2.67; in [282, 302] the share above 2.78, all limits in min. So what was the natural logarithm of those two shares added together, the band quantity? 0.0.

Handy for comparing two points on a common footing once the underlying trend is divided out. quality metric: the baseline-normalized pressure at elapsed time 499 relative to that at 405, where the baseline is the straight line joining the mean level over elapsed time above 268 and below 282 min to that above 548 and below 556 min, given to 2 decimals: 1.06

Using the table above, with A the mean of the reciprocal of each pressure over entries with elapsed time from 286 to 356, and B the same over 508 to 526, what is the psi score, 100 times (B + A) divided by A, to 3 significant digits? 193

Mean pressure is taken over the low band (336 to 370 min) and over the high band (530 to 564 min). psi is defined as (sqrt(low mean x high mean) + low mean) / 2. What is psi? 2.69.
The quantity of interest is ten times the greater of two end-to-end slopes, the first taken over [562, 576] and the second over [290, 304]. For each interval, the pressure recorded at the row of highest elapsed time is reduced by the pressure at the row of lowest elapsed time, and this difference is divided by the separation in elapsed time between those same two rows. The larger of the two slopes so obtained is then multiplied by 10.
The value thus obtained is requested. 0.12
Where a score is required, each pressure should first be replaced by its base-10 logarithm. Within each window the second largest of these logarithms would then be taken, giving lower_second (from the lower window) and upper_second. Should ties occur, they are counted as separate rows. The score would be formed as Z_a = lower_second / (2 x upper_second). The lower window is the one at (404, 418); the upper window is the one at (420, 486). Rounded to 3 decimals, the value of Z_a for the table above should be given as 0.487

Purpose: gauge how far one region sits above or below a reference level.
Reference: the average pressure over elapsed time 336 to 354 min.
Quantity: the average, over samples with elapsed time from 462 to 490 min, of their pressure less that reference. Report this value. 0.21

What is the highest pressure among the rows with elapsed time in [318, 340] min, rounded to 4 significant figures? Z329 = 2.696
